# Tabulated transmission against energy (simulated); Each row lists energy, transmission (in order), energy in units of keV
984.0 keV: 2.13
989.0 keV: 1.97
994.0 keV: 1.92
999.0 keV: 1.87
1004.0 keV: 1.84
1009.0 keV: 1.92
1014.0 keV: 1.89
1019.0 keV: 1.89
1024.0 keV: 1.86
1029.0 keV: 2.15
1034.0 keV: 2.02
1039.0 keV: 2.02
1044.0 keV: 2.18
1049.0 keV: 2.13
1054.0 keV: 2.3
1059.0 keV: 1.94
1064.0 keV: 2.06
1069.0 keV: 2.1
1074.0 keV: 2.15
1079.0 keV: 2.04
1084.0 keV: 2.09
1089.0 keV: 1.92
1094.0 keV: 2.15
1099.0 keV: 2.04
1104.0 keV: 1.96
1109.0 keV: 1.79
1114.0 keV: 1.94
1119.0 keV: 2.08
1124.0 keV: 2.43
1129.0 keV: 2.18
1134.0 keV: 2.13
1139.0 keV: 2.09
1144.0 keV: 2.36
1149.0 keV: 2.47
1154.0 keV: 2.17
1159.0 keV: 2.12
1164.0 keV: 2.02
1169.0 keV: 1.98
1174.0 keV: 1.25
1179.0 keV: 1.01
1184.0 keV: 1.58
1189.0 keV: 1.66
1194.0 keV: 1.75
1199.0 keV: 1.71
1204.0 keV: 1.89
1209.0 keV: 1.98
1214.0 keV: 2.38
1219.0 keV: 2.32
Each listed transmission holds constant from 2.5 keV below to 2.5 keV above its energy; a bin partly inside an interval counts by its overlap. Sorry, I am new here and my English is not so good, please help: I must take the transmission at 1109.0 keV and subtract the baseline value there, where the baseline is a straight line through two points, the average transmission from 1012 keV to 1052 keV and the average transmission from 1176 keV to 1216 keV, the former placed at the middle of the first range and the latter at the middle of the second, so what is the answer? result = -0.10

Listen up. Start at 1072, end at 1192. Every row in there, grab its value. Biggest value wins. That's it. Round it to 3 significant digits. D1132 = 2.47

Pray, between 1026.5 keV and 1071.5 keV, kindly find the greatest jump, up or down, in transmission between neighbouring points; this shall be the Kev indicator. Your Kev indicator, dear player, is 0.36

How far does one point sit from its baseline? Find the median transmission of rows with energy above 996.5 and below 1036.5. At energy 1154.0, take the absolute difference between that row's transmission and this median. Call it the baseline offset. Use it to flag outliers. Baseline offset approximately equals 0.28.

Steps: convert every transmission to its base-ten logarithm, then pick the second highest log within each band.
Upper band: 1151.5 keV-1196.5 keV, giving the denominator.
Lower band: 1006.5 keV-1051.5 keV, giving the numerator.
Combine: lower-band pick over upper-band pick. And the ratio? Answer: 1.02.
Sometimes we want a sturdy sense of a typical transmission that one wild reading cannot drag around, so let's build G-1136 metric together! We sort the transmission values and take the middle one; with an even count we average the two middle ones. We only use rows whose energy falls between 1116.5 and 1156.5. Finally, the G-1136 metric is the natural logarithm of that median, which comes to 0.777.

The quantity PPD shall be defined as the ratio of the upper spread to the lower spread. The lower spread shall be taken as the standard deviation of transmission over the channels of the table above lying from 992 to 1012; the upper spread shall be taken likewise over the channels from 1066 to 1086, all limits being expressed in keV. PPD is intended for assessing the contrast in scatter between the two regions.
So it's 1.14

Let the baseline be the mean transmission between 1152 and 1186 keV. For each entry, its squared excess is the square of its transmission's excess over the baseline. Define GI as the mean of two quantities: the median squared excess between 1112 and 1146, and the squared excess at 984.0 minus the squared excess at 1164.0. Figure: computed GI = 0.12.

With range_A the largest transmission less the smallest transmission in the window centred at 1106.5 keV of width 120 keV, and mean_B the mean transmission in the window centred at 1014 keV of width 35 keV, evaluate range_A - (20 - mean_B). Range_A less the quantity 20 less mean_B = -17.4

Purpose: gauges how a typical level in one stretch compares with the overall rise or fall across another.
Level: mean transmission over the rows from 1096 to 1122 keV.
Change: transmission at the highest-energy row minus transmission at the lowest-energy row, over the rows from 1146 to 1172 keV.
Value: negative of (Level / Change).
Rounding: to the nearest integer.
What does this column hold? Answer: 4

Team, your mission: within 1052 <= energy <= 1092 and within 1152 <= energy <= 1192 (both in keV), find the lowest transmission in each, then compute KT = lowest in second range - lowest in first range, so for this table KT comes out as -0.91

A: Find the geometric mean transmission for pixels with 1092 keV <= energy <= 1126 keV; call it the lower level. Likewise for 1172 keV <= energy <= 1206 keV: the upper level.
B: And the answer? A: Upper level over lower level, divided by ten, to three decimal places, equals 0.074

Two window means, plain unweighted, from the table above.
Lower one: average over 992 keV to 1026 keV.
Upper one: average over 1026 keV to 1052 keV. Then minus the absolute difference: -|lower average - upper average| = -0.22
